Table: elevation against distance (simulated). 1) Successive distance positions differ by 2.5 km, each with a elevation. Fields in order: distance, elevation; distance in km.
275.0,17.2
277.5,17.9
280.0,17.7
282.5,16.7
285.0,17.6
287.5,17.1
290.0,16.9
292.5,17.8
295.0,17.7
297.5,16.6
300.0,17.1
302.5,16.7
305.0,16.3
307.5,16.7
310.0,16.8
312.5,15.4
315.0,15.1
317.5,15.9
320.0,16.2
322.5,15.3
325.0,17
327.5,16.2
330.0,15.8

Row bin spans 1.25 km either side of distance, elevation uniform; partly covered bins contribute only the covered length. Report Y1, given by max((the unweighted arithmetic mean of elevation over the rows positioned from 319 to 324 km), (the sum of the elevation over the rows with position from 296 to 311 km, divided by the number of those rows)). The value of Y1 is 16.70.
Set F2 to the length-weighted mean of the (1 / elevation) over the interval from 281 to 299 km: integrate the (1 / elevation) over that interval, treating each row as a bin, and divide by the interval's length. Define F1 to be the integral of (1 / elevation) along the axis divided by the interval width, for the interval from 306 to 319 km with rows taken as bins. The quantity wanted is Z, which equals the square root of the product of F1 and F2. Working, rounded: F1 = 0.0626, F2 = 0.058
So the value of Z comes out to 0.0604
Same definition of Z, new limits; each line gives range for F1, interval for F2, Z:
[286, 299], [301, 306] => 0.0593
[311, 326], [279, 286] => 0.0605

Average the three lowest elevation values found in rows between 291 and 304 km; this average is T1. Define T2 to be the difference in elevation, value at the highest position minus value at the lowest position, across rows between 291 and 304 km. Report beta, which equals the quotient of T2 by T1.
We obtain -0.065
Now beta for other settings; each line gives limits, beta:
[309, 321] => -0.039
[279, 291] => -0.047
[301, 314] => -0.081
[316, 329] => 0.019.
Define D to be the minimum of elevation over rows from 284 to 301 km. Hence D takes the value 16.6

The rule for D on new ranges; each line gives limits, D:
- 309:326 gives 15.1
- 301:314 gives 15.4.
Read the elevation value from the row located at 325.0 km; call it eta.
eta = 17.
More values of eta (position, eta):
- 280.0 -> 17.7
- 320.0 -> 16.2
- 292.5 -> 17.8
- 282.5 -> 16.7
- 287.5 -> 17.1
